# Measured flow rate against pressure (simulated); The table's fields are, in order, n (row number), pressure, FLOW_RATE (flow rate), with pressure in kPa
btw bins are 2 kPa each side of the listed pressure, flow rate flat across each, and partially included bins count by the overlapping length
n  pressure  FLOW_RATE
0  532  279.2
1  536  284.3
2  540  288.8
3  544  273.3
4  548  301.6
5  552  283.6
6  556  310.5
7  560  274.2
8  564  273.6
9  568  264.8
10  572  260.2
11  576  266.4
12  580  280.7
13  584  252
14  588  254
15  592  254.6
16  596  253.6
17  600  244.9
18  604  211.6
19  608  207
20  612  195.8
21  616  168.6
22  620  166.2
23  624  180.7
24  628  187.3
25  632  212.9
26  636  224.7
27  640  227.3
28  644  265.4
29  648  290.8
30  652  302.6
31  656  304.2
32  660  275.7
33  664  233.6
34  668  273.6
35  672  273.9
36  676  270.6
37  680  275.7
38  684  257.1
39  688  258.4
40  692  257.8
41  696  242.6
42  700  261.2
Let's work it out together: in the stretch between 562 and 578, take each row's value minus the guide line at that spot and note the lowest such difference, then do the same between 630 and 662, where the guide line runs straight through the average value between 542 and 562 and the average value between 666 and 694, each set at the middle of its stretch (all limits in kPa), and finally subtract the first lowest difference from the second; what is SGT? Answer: -37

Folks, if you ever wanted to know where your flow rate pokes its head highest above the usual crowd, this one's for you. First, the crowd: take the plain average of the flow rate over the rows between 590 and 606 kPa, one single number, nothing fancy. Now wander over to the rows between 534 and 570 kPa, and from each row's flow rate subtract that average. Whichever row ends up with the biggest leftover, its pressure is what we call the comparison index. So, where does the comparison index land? 556 kPa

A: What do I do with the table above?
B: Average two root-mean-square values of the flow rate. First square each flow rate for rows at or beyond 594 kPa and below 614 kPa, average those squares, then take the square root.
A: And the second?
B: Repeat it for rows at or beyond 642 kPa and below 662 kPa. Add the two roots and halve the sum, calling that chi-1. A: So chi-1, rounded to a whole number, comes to 256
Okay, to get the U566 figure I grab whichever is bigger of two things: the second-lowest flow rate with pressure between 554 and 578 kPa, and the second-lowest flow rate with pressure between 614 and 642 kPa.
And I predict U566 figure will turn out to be 265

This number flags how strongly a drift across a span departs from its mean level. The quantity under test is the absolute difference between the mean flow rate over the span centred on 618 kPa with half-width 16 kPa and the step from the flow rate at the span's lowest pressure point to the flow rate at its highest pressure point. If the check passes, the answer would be 190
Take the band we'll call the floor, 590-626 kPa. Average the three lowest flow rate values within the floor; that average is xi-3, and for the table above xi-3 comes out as 172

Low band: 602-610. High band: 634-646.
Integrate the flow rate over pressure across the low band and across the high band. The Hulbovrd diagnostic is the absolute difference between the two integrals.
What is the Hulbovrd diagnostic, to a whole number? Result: 1195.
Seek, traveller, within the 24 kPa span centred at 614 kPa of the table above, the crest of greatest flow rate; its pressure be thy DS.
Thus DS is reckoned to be 604 kPa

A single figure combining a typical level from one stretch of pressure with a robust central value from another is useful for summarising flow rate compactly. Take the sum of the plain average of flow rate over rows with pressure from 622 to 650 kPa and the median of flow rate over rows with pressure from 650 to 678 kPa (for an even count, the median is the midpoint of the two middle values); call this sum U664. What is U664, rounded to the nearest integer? 501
